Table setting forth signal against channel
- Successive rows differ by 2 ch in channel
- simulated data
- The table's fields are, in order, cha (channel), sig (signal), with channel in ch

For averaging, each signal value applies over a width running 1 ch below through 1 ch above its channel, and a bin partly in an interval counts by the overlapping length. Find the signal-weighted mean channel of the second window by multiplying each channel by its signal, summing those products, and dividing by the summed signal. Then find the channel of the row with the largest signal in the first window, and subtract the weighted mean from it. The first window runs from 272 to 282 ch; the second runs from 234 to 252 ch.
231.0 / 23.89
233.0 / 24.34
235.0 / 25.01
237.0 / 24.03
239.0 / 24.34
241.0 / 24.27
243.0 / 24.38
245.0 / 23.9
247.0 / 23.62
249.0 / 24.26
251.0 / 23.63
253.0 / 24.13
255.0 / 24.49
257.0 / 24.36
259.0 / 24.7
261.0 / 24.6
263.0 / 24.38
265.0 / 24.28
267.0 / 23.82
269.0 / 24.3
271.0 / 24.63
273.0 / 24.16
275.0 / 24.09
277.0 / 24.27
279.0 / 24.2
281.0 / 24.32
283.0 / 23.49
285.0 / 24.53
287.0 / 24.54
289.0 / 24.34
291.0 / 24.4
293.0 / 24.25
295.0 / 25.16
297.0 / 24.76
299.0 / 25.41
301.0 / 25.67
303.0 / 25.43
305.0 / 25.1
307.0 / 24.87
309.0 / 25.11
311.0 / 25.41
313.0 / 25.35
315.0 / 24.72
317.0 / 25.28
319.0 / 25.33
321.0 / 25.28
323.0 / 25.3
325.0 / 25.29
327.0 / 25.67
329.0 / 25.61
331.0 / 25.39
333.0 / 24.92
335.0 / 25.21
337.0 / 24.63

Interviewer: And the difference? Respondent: 38.1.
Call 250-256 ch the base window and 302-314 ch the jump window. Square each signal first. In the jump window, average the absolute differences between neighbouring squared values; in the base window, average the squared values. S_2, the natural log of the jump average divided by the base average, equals -3.91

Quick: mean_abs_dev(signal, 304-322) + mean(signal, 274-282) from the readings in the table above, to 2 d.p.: 24.41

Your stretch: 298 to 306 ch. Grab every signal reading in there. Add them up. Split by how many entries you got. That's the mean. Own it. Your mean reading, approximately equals 25.4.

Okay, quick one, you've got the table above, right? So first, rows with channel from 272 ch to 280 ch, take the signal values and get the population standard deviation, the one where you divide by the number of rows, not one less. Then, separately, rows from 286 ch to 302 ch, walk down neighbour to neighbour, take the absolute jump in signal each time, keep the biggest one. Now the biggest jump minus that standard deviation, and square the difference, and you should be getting 0.7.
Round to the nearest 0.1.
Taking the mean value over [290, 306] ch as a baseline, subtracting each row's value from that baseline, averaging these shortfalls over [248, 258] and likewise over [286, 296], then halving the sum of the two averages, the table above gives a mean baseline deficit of 0.7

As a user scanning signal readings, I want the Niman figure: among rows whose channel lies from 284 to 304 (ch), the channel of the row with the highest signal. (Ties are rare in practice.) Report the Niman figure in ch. 301.0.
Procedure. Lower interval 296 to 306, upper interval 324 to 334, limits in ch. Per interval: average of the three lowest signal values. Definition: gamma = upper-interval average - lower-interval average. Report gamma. 0.11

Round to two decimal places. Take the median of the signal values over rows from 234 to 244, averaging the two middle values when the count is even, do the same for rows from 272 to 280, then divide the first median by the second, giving 1.01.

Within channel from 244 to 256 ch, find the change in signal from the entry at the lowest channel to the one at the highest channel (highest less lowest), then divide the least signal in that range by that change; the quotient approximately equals 40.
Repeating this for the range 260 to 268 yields -31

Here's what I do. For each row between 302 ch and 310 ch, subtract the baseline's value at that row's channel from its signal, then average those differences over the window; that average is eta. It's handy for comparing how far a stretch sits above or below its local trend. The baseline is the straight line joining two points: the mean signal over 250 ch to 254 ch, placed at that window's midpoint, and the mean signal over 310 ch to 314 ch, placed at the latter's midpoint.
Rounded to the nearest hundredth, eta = -0.10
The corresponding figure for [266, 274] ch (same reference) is -0.10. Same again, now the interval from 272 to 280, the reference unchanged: -0.30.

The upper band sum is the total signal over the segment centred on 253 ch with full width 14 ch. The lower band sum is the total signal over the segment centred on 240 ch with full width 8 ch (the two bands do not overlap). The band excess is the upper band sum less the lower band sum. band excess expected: 72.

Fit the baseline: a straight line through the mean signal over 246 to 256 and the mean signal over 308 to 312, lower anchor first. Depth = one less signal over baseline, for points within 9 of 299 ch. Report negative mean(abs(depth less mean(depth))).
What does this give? -0.014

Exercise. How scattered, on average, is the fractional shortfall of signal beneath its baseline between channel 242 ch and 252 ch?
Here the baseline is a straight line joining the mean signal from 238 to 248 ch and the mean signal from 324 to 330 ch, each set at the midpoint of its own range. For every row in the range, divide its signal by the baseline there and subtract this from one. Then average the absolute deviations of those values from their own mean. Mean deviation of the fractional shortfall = 0.013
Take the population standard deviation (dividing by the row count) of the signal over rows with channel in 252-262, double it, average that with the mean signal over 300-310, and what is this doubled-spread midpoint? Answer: 12.8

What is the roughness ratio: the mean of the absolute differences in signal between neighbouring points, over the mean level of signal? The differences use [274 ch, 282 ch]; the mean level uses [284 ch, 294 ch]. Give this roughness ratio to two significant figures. 0.0051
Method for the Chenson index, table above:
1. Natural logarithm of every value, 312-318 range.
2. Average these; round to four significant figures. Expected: 3.223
